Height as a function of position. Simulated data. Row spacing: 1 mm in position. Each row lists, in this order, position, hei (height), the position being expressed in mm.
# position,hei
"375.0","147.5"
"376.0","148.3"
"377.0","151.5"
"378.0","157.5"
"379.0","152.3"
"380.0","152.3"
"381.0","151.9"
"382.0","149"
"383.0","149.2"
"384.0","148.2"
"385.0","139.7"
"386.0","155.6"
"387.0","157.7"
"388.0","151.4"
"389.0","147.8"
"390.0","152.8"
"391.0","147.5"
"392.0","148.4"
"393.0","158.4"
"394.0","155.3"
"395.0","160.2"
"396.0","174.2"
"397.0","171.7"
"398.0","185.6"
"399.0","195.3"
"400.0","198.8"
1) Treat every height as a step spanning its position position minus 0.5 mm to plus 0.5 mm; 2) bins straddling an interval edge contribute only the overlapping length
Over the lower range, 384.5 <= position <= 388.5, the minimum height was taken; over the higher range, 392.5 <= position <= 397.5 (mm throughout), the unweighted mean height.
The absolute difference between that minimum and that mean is 24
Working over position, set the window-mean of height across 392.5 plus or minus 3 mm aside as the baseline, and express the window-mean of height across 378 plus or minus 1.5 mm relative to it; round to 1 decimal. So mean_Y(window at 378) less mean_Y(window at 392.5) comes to 0.0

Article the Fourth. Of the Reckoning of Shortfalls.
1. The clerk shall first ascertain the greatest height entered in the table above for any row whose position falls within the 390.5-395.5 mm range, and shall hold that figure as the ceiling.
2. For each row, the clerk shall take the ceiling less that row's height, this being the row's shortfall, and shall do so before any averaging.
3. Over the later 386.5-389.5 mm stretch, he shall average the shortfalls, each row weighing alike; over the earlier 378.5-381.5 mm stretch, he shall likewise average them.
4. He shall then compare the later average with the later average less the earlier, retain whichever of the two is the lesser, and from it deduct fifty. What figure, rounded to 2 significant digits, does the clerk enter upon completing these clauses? -50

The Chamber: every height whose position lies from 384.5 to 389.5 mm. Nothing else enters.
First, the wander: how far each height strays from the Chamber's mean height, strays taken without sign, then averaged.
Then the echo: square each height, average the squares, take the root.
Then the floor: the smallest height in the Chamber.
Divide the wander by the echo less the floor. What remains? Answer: 0.49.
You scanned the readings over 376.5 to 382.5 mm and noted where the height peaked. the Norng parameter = 378.0 mm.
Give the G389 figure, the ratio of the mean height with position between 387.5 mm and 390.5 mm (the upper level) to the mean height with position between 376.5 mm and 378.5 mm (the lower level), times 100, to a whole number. 98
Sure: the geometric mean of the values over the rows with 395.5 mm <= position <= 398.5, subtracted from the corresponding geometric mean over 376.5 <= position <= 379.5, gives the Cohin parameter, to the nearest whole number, -23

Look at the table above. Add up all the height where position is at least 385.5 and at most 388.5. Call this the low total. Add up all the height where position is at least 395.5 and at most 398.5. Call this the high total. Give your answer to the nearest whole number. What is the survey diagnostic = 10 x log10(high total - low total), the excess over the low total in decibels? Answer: 18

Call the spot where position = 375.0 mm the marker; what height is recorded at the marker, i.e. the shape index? 147.5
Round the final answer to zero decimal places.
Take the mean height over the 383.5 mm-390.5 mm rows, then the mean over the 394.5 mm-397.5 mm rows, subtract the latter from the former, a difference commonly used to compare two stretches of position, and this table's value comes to -18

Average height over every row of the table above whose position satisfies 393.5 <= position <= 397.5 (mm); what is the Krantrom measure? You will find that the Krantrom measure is 165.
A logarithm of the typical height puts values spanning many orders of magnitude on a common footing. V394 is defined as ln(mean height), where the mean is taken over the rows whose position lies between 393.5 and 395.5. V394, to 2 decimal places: 5.06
